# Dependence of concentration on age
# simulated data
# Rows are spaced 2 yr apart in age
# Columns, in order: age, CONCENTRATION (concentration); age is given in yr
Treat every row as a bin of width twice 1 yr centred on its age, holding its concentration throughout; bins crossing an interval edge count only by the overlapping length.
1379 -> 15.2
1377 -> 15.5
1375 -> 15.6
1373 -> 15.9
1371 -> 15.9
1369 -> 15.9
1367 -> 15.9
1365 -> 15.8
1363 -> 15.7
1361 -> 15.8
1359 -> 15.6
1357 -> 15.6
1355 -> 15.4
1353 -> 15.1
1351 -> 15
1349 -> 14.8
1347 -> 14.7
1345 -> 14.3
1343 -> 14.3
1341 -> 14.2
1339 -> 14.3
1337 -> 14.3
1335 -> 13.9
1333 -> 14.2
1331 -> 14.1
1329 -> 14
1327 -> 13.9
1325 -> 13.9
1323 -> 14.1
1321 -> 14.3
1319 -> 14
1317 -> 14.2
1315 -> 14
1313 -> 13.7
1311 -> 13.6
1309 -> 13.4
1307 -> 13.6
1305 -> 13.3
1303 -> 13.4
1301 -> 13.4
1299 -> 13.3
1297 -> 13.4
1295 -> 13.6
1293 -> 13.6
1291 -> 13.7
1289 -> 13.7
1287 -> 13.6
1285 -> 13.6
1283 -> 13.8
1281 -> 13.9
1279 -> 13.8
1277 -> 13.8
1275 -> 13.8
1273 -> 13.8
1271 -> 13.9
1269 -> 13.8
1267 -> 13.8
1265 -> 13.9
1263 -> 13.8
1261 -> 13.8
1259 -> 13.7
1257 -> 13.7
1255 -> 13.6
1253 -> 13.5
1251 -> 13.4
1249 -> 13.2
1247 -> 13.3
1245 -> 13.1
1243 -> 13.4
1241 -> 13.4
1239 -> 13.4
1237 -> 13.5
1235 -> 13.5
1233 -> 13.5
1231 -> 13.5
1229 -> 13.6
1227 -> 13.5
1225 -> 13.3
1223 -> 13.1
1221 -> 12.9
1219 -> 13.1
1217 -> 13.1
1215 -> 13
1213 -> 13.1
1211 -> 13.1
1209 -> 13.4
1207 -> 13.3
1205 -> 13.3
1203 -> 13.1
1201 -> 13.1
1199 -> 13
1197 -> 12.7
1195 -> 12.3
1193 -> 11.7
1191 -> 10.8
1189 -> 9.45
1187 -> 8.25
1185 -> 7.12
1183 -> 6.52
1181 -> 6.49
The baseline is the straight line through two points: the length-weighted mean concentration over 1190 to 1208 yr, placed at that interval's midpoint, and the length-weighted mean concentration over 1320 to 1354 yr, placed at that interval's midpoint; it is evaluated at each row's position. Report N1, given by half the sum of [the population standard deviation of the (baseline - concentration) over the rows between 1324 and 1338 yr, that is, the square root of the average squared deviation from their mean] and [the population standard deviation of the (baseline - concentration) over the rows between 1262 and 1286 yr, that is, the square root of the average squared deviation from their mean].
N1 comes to 0.130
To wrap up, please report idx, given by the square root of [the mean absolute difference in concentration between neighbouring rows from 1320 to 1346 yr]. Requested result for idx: 0.365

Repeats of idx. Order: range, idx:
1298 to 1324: 0.428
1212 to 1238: 0.316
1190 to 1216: 0.500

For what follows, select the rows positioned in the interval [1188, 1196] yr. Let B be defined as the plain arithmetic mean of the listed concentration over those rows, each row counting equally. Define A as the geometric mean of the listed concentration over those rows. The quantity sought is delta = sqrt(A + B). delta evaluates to 4.70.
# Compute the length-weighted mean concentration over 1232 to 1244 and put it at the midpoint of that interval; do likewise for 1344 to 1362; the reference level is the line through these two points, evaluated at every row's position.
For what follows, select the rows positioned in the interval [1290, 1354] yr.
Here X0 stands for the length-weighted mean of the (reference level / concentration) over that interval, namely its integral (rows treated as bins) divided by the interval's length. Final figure 1.05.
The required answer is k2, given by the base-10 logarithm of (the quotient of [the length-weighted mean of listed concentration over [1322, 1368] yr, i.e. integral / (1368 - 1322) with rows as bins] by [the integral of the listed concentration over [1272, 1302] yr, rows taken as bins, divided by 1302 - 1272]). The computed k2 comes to 0.03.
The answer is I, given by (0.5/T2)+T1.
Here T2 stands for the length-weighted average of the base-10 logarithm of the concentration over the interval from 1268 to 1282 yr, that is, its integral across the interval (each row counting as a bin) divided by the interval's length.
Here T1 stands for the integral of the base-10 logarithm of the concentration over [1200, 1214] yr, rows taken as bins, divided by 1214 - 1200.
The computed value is 1.559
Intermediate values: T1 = 1.121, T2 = 1.14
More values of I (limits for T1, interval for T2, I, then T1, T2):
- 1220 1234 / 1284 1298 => 1.566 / 1.125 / 1.13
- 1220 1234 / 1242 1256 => 1.569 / 1.125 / 1.13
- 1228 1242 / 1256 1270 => 1.569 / 1.130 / 1.14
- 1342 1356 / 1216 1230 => 1.616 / 1.170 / 1.12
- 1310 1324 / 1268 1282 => 1.584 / 1.146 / 1.14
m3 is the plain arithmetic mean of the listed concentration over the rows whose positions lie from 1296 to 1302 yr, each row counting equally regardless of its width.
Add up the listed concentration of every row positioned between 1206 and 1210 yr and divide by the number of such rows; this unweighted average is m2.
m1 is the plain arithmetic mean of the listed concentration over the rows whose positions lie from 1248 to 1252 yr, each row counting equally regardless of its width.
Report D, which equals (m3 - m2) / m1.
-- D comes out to 0.001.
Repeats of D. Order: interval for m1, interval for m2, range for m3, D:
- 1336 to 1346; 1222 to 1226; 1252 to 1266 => 0.036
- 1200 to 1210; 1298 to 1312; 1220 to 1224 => -0.032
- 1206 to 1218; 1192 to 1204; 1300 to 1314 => 0.063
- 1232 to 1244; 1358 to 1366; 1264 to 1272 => -0.139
